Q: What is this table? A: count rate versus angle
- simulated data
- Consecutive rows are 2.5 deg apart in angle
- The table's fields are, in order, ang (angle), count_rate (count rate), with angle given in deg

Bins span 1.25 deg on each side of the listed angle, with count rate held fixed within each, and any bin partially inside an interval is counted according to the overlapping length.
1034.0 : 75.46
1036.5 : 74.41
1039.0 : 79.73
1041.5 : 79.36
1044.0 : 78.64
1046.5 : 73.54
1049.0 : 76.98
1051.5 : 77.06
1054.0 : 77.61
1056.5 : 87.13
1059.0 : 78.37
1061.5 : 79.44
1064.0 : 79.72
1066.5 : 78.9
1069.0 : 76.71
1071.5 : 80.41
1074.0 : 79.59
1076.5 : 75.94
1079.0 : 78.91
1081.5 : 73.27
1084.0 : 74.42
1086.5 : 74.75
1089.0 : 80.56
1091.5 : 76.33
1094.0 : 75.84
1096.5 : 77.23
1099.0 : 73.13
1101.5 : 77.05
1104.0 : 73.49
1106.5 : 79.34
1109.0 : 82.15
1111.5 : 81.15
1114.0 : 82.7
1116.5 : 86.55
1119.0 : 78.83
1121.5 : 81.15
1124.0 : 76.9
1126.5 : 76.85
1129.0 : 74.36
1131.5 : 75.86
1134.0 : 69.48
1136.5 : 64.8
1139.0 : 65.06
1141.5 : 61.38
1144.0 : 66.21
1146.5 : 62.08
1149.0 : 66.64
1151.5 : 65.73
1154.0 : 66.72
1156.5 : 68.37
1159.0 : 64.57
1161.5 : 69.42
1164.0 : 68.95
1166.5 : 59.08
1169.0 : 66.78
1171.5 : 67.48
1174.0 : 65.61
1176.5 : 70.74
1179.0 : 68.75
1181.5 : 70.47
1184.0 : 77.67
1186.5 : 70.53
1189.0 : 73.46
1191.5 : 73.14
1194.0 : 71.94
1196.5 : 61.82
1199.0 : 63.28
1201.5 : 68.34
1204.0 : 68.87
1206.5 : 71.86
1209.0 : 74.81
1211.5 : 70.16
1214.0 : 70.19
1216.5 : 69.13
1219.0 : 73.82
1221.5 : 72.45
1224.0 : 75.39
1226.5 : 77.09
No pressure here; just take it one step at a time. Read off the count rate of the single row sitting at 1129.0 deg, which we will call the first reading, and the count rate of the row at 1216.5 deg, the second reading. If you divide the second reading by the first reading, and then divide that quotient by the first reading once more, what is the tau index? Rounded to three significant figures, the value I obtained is 0.0125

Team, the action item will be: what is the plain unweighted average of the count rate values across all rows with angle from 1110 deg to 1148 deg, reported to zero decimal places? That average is 74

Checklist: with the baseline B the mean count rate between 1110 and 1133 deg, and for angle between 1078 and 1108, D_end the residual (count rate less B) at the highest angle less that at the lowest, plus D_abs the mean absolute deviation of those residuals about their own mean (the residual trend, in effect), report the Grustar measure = 2.5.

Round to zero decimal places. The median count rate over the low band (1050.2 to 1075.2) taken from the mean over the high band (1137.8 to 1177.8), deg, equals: -13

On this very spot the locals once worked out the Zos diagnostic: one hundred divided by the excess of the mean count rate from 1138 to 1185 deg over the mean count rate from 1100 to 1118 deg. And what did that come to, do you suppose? -7.5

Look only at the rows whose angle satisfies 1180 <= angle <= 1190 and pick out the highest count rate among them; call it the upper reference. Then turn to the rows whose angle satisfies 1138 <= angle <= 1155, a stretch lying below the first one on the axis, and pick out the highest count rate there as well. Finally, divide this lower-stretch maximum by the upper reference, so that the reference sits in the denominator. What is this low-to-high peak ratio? 0.86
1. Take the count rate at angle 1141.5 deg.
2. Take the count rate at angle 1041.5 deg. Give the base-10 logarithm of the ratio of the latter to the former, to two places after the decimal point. 0.11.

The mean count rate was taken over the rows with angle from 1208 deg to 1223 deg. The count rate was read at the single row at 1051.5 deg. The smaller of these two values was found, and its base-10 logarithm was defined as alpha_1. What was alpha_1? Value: 1.86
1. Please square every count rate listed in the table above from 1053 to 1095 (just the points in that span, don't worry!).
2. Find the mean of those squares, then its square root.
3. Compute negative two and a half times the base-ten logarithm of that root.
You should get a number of -4.73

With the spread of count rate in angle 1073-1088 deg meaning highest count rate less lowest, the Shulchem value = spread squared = 40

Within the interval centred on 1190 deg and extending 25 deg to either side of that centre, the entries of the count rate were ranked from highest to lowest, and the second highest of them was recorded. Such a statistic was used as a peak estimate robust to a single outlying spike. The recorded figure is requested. 74.81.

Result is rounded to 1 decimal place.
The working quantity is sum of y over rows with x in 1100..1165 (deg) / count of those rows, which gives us 72.5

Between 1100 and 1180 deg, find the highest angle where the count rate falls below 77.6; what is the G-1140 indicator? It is 1179.0 deg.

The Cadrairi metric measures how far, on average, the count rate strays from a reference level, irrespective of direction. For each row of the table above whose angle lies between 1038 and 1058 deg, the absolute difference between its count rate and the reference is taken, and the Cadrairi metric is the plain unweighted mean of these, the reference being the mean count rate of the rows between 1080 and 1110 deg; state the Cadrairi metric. 3.0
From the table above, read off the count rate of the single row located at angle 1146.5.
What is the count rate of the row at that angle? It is 62.08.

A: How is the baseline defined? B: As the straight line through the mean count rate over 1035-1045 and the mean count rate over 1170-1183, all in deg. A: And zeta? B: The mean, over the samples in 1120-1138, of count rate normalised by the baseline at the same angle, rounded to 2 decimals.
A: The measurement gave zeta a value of 1.03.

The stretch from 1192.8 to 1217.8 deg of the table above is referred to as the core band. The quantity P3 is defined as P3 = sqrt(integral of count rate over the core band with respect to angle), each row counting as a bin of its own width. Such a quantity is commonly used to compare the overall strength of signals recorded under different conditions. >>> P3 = 41.5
